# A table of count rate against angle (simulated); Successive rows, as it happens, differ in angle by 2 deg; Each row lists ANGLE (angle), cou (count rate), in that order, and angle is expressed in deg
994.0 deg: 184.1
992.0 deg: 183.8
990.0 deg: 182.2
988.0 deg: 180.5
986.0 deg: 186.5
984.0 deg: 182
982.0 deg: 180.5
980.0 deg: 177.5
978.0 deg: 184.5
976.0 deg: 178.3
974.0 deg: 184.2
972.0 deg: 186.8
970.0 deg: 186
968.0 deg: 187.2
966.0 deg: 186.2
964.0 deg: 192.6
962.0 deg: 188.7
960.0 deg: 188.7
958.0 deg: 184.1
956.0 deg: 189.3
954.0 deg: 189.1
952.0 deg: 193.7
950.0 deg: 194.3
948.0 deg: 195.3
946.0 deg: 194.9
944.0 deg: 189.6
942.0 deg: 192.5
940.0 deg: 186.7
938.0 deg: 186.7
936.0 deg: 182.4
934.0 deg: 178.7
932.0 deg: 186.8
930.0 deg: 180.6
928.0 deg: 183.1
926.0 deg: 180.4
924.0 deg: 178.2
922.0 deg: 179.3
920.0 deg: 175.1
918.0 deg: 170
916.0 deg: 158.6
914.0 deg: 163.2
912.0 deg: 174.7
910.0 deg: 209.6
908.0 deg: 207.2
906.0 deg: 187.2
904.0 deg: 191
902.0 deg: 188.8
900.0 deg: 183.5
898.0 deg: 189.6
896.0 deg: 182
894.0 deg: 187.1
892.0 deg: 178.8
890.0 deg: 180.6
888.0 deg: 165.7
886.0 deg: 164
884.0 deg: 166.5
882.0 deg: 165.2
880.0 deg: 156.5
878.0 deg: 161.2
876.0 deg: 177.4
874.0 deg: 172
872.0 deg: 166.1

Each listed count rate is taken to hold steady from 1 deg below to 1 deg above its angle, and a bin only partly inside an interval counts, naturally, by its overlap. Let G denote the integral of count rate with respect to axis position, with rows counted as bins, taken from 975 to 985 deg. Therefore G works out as 1806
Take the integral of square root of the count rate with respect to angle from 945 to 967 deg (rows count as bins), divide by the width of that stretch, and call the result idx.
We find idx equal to 13.8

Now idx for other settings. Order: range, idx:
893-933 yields 13.5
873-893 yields 13.0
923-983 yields 13.6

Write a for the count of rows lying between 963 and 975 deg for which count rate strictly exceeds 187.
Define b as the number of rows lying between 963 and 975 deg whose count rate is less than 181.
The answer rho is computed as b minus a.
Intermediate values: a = 2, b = 0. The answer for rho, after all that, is -2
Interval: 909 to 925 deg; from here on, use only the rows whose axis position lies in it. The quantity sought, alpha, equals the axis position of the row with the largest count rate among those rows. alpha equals 910.0 deg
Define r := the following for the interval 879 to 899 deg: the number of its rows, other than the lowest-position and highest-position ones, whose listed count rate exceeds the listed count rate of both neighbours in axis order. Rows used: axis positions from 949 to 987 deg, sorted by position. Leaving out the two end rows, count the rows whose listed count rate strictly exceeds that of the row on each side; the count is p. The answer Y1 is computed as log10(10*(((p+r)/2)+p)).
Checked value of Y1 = 1.95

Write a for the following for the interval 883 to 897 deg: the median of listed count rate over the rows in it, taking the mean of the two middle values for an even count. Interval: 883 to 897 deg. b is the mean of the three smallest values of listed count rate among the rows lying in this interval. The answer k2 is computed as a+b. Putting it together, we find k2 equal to 344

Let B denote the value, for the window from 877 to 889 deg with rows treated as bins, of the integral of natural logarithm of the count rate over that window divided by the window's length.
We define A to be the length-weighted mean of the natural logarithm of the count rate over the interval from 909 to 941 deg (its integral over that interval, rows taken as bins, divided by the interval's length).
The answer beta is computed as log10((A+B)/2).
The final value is 0.711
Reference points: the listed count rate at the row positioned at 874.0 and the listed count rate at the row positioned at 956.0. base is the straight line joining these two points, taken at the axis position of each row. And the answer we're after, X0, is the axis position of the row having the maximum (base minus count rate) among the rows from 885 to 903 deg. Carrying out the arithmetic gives 886.0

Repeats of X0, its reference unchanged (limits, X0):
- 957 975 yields 974.0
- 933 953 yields 934.0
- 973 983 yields 980.0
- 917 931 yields 918.0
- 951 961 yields 958.0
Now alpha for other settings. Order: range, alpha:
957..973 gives 964.0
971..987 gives 972.0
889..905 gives 904.0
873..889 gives 876.0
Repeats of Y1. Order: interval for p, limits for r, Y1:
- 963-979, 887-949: 1.88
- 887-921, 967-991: 1.95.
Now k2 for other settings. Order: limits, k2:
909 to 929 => 341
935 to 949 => 375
